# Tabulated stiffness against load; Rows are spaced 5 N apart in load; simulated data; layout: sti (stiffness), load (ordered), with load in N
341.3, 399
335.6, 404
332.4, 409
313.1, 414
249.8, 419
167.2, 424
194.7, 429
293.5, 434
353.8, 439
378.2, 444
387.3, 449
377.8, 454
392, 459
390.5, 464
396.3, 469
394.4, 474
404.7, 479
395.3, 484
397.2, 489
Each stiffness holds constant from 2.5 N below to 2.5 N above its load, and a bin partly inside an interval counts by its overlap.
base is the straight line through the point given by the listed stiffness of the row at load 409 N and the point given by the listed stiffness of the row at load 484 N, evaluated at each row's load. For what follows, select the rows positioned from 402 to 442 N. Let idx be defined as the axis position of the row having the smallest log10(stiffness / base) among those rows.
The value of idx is 424 N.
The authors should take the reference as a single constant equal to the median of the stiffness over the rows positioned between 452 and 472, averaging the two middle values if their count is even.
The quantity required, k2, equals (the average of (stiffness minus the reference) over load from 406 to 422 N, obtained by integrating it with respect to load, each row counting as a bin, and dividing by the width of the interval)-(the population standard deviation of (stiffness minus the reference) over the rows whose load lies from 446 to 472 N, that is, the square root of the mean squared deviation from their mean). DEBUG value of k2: -102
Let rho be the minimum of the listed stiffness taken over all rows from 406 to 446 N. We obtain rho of 167.2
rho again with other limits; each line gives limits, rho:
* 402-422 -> 249.8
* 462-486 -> 390.5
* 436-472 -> 353.8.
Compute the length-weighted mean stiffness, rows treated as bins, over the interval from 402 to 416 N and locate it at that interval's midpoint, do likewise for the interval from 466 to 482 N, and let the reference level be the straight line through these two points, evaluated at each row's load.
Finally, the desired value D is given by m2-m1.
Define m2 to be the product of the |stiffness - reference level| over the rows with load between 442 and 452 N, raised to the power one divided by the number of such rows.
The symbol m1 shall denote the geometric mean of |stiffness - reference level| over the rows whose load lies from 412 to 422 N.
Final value -27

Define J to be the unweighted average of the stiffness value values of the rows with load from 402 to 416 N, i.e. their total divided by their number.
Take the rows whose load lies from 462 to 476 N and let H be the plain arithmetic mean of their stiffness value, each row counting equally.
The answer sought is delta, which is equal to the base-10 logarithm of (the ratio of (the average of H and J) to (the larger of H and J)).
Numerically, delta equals -0.038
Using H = 394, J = 327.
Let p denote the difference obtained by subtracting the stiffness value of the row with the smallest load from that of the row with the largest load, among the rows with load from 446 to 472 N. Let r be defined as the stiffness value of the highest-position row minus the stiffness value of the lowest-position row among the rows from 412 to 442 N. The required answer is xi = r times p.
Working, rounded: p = 9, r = 41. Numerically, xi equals 366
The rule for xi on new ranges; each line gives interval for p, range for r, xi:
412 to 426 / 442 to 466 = -1795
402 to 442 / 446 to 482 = 317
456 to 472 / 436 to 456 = 103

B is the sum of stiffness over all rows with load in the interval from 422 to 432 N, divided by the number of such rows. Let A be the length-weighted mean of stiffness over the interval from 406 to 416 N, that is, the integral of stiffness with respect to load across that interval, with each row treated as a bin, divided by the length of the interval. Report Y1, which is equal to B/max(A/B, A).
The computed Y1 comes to 0.6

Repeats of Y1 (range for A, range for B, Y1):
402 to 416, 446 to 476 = 1.2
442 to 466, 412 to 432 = 0.6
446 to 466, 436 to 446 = 0.9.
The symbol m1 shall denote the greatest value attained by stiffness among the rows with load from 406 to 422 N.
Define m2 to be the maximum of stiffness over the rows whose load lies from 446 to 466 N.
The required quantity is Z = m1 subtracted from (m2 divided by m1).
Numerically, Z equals -331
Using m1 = 332.4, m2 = 392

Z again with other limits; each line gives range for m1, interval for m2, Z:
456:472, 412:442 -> -395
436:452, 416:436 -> -387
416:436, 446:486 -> -292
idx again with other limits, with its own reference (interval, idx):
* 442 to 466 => 454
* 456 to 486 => 484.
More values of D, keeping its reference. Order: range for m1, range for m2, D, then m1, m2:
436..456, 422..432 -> 158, 7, 165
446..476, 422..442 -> 52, 5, 57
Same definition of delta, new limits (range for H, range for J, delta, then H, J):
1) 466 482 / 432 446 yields -0.032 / 398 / 342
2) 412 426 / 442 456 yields -0.087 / 243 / 381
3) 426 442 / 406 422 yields -0.013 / 281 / 298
